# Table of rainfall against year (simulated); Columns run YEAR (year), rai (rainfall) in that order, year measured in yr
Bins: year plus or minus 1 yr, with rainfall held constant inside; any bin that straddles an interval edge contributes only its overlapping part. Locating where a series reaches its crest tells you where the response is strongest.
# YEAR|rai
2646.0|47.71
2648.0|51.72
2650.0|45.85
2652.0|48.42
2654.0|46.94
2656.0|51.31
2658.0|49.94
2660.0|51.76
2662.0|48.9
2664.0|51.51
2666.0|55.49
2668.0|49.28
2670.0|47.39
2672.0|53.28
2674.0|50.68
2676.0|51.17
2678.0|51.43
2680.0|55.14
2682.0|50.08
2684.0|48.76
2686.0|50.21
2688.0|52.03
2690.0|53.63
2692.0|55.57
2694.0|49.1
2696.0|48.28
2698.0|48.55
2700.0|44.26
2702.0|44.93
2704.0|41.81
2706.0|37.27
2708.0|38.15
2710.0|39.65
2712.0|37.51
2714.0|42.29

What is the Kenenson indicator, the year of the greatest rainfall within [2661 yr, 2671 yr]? 2666.0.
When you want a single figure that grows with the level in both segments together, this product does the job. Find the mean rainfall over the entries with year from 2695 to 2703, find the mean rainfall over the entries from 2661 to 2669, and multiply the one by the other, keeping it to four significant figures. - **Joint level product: 2385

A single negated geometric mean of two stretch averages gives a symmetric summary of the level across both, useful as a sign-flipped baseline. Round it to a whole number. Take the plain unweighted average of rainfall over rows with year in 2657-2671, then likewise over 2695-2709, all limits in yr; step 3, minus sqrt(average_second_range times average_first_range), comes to -47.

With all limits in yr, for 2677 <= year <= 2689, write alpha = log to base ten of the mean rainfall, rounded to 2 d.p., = 1.71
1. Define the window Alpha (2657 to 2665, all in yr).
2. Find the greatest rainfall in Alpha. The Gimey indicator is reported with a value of 51.76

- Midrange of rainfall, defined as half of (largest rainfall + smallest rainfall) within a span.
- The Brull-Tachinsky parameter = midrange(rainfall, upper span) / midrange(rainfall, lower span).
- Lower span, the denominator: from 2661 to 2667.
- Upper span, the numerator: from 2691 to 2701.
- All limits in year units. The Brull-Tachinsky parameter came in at 0.96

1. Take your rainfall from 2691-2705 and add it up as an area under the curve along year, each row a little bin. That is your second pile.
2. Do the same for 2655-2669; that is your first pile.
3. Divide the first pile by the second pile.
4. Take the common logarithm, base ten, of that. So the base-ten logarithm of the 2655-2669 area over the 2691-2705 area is 0.03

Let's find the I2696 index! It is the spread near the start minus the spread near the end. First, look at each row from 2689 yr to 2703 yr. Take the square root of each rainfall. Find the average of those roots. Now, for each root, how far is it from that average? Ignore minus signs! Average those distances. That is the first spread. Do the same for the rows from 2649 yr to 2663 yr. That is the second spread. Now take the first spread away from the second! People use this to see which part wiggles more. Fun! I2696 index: -0.10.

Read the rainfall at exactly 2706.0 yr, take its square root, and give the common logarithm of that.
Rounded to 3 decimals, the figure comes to 0.786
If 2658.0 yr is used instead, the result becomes 0.849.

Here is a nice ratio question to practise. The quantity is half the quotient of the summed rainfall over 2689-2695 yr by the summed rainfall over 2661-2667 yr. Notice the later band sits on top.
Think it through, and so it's 0.508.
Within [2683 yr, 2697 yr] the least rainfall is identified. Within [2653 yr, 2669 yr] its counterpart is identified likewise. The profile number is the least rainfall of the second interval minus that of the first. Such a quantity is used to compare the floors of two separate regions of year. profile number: -1.3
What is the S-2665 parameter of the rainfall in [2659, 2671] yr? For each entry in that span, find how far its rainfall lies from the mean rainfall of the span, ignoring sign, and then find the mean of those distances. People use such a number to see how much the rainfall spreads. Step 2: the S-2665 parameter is 2.2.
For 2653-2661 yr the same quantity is 1.5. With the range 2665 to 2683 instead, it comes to 2.1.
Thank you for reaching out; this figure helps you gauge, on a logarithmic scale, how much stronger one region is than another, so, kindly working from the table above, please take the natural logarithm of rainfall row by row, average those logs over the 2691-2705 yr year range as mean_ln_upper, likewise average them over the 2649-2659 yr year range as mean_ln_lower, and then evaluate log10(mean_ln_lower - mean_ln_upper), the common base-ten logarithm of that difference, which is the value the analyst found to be -1.6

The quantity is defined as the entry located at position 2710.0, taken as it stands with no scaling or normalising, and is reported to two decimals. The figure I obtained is 39.65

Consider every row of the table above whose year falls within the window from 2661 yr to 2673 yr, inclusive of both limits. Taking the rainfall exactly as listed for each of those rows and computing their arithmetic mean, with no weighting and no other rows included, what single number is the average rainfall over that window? 51.0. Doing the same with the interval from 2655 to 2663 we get 50.5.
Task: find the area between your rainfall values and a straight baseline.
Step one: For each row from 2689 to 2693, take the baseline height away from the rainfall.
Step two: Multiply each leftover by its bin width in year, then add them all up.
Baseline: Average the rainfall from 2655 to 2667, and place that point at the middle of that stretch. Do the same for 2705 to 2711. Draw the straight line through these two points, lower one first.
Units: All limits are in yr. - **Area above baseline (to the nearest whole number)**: 46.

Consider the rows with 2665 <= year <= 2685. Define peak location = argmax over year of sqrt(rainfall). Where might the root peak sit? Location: 2666.0 yr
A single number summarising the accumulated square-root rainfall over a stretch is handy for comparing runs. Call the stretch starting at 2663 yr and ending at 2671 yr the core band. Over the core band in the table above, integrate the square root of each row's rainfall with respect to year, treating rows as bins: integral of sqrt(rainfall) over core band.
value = 57.1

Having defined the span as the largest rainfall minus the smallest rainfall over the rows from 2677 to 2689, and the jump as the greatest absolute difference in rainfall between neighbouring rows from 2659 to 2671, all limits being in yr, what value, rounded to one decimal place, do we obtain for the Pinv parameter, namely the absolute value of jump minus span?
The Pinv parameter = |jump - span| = 0.2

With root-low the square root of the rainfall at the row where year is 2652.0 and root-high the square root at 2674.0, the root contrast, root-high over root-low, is 1.02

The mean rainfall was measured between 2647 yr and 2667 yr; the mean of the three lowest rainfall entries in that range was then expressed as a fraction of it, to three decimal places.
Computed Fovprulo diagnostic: 0.938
